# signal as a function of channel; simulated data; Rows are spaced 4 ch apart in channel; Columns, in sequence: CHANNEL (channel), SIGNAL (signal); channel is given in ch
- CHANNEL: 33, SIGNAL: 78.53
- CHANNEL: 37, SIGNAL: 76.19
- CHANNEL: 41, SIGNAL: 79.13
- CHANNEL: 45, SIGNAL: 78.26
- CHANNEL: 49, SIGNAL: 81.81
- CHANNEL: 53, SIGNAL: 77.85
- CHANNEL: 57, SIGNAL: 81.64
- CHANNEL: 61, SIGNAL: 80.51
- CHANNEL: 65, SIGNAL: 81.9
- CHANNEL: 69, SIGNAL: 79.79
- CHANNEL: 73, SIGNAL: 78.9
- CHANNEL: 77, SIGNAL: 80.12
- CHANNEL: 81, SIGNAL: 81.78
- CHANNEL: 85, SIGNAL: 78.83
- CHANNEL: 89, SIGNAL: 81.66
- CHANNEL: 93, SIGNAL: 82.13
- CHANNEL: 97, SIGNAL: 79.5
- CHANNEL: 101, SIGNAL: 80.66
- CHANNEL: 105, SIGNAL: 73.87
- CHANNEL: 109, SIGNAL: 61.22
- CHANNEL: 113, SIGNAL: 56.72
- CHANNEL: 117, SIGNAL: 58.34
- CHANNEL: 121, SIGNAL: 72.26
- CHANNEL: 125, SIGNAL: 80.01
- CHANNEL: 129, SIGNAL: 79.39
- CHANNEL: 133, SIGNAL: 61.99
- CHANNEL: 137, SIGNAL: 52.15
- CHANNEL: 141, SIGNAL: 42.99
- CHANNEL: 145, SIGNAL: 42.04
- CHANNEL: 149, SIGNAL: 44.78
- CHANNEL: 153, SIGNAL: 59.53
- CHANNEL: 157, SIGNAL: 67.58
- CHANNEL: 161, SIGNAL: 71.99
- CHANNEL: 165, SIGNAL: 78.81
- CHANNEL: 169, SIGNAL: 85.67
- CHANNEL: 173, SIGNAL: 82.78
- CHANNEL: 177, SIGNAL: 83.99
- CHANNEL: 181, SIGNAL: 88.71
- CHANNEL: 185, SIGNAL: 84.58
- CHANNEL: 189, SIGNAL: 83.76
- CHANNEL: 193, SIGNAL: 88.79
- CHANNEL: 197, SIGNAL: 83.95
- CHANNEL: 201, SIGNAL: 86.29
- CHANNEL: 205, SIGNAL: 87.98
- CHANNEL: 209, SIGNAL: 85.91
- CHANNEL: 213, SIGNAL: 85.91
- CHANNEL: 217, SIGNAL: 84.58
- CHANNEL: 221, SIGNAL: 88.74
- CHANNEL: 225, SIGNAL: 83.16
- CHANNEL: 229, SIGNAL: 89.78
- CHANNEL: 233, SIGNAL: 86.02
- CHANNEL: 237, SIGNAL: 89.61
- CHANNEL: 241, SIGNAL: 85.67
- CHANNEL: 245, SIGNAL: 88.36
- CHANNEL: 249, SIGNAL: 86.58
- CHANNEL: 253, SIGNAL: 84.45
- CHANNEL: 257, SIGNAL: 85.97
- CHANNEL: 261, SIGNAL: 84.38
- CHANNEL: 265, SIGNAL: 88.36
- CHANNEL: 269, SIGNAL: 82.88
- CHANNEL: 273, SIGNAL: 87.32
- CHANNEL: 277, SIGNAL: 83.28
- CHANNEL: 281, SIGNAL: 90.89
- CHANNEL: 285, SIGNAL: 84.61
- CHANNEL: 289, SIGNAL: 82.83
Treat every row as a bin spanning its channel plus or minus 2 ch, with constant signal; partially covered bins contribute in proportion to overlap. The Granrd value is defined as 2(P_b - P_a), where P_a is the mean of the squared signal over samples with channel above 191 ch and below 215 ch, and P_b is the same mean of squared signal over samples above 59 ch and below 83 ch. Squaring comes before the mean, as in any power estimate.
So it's -1997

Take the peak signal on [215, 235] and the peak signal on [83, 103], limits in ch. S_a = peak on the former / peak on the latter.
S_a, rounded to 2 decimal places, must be 1.09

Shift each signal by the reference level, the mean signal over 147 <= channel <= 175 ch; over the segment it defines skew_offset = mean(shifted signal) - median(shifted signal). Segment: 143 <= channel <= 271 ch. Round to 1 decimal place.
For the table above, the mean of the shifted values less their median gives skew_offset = -3.8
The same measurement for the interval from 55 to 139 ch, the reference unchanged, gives -5.1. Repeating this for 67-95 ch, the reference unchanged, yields 0.3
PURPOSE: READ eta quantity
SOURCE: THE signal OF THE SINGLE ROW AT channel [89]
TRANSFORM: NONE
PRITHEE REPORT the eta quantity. 81.66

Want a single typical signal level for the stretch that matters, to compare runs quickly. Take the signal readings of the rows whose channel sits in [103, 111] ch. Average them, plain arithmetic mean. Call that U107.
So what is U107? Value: 67.5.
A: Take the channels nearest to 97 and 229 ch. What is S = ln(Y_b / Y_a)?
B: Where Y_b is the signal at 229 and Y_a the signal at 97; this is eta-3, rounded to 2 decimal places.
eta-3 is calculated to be 0.12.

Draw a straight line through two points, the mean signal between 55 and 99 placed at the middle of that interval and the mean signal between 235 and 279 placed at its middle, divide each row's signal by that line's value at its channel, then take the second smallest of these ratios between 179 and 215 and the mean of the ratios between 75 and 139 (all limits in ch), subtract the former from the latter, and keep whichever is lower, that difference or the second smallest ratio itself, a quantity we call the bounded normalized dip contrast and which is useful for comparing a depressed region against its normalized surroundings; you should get -0.11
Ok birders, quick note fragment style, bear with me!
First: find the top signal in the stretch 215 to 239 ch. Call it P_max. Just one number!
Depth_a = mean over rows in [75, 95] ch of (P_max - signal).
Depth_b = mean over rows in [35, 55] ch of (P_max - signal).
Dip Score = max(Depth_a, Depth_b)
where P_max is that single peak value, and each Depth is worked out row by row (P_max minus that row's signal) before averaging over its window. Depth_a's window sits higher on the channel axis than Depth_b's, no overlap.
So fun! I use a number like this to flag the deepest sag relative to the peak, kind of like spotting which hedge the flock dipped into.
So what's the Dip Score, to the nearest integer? 11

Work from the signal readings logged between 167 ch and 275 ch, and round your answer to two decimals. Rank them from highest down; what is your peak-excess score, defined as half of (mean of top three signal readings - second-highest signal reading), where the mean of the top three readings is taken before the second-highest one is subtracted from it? -0.11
